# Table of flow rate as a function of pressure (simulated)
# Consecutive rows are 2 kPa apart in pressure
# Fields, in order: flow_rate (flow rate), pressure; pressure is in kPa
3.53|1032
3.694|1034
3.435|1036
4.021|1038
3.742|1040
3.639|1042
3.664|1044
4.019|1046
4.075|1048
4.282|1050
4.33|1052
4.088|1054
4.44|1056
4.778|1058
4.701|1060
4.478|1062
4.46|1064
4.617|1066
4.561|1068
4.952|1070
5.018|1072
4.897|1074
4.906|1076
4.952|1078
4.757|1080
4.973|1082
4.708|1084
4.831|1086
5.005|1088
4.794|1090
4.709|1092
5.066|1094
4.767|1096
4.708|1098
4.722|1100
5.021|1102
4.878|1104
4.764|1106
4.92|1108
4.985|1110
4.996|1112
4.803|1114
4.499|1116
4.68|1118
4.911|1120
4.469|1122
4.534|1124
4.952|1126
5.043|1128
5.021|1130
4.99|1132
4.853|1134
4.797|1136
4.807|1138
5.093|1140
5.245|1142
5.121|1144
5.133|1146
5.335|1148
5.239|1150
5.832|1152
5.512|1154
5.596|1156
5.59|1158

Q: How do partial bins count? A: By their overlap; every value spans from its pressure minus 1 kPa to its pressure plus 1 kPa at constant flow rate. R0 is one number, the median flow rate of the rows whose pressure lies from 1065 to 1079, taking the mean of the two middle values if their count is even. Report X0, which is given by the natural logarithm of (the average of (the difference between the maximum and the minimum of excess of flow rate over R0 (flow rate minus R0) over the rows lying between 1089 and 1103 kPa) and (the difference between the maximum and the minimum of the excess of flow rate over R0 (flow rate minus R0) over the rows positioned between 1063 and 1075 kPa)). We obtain -0.8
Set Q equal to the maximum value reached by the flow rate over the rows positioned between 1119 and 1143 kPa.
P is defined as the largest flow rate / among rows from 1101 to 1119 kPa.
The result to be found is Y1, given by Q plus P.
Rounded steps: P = 5.021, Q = 5.245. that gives 10.27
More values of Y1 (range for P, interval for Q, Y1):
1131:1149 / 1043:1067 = 10.11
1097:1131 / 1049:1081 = 10.06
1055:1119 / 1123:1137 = 10.11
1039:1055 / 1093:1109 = 9.40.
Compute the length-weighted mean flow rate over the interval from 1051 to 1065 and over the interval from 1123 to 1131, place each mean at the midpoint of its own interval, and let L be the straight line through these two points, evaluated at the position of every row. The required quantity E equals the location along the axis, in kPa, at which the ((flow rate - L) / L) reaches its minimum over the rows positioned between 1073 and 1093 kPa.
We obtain 1092 kPa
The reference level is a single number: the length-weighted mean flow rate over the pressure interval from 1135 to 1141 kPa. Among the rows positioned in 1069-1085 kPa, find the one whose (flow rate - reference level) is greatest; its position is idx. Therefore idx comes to 1072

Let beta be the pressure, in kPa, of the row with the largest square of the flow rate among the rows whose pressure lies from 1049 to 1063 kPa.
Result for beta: 1058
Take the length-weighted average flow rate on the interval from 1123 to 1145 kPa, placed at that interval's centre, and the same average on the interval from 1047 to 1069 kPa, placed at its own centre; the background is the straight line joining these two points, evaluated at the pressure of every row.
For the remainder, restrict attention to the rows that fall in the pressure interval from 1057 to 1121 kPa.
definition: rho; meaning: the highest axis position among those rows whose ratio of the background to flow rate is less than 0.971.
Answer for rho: 1112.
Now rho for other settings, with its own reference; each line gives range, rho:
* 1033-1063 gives 1060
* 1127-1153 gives 1152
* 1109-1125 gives 1112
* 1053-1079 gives 1078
